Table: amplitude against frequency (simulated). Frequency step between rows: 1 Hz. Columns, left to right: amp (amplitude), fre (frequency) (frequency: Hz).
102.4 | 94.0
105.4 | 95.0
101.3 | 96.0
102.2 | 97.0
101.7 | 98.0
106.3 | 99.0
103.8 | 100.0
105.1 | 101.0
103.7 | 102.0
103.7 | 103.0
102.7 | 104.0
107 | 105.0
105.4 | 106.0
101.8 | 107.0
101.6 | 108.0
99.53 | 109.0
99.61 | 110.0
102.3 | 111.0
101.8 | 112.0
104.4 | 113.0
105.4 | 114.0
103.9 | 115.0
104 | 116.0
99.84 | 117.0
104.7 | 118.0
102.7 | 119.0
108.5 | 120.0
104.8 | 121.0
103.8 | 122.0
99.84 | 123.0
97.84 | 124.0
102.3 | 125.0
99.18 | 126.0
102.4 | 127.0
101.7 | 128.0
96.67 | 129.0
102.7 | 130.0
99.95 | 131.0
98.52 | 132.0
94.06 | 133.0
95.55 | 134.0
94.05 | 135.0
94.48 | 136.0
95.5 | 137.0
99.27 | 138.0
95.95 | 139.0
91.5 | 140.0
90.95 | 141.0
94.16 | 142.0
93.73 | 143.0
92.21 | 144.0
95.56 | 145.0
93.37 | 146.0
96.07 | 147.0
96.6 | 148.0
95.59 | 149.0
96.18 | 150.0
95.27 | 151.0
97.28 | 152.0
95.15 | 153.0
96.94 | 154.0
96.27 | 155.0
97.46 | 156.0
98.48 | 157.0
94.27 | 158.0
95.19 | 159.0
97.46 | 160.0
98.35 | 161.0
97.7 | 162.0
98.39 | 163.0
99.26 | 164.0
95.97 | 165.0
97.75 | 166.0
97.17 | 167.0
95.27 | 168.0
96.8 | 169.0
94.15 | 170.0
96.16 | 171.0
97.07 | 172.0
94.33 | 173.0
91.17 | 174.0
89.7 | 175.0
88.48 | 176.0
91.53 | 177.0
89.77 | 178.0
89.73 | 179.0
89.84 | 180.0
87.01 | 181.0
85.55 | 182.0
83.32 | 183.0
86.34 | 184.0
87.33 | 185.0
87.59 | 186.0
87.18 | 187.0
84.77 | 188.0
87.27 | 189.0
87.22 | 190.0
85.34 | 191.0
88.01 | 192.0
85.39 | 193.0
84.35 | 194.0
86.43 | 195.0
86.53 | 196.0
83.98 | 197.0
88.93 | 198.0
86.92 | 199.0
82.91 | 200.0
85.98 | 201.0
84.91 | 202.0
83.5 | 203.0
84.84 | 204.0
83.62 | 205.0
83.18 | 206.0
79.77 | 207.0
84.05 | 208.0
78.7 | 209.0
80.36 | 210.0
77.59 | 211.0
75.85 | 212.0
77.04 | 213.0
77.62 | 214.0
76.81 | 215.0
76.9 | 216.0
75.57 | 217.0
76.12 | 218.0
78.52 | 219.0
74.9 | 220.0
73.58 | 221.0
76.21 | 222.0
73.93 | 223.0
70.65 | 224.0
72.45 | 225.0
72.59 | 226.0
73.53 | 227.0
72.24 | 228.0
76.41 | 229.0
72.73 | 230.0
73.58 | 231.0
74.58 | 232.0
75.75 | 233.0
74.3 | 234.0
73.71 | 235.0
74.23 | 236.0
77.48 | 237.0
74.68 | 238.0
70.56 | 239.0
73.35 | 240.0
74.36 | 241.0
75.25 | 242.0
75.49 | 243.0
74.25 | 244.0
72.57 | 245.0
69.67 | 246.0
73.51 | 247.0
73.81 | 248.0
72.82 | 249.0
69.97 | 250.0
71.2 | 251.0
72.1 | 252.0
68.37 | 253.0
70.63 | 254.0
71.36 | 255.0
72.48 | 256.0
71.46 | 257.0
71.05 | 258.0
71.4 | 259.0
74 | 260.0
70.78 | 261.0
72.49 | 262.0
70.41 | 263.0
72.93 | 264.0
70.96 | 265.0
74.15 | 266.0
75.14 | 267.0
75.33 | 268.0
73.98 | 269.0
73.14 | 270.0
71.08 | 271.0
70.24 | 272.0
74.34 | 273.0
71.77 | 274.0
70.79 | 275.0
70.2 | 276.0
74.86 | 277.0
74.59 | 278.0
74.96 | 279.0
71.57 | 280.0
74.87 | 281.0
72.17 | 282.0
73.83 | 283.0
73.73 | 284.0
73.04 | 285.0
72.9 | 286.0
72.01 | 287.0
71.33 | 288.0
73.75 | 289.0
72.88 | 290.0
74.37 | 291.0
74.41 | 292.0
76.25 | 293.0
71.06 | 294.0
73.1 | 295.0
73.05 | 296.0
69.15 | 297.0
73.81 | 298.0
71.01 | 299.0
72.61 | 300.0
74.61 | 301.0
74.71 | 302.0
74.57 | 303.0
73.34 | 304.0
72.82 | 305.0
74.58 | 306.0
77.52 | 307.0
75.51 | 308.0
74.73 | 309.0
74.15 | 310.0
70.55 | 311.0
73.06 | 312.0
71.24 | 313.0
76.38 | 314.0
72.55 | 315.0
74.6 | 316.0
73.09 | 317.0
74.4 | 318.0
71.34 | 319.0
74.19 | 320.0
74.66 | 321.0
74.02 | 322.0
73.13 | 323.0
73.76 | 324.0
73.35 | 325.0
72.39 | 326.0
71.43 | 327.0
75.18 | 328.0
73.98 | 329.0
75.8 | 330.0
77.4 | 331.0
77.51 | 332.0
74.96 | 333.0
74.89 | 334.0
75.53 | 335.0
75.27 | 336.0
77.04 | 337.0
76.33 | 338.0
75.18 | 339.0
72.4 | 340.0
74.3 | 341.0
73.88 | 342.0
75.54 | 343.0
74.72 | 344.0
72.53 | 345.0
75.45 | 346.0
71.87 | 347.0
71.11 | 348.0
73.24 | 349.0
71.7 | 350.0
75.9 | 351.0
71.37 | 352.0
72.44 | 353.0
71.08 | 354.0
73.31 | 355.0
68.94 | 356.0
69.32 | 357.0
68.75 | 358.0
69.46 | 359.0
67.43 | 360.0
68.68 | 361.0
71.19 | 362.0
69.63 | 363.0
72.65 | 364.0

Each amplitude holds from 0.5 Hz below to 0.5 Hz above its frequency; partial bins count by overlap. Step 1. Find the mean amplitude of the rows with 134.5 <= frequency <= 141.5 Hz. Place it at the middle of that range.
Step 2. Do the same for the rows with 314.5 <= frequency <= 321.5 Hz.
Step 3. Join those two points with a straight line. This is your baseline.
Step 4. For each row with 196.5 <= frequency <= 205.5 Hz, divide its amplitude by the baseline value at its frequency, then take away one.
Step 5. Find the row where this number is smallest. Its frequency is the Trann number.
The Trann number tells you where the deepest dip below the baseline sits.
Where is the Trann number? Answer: 200.0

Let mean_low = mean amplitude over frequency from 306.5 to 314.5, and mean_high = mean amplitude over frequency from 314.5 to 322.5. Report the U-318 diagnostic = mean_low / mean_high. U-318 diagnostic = 1.01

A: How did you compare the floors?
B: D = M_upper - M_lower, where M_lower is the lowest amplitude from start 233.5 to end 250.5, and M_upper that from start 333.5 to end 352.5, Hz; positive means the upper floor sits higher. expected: 1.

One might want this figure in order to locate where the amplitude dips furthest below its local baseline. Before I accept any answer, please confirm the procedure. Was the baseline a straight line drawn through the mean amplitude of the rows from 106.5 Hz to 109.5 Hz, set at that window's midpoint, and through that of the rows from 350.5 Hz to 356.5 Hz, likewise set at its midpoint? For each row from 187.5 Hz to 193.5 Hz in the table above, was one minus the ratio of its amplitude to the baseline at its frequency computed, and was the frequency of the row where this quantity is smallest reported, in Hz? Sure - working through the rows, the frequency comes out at 192.0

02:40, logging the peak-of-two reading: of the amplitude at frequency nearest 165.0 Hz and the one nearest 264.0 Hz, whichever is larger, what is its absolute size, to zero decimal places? 96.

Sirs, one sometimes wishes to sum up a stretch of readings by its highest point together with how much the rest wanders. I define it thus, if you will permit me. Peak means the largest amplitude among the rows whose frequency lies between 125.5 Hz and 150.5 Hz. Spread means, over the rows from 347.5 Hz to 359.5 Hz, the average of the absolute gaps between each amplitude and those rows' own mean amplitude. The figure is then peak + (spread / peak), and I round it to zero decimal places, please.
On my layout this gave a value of 103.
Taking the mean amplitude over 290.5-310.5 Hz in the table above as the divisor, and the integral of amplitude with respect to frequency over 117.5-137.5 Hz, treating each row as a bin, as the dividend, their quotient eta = 27.1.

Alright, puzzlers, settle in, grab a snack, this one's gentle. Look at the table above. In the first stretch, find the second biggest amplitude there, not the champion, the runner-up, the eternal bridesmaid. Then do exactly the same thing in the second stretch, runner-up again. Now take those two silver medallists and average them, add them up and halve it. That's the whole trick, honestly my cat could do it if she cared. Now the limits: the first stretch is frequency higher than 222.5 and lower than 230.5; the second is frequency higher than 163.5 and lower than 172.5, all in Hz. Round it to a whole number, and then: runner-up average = 86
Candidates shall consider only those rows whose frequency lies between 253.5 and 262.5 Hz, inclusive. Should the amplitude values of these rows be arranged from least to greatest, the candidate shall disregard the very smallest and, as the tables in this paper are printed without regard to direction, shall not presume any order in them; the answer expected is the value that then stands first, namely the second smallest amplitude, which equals 70.78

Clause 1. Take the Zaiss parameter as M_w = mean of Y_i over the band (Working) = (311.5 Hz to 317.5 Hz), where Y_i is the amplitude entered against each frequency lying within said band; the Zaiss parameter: 73.5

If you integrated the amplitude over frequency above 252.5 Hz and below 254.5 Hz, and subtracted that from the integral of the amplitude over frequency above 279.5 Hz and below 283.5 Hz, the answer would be 153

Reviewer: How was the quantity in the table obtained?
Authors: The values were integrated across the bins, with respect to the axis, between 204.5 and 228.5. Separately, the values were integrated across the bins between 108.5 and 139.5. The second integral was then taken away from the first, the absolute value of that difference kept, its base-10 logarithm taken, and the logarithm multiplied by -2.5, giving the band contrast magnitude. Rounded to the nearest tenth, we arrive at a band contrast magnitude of -7.8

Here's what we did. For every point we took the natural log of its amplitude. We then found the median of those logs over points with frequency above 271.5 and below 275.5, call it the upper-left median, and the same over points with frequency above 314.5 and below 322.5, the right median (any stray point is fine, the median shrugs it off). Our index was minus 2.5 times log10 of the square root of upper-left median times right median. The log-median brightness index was -1.58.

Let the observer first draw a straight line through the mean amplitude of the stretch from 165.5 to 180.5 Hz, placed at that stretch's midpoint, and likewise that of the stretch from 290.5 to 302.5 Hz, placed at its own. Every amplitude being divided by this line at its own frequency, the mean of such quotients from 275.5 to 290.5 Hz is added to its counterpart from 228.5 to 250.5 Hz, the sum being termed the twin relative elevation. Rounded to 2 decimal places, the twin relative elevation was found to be 1.86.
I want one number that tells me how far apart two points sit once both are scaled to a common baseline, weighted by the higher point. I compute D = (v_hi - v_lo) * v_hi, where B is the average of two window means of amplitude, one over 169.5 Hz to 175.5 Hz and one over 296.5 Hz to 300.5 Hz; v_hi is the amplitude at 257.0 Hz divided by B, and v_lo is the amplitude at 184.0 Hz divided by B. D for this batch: -0.16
